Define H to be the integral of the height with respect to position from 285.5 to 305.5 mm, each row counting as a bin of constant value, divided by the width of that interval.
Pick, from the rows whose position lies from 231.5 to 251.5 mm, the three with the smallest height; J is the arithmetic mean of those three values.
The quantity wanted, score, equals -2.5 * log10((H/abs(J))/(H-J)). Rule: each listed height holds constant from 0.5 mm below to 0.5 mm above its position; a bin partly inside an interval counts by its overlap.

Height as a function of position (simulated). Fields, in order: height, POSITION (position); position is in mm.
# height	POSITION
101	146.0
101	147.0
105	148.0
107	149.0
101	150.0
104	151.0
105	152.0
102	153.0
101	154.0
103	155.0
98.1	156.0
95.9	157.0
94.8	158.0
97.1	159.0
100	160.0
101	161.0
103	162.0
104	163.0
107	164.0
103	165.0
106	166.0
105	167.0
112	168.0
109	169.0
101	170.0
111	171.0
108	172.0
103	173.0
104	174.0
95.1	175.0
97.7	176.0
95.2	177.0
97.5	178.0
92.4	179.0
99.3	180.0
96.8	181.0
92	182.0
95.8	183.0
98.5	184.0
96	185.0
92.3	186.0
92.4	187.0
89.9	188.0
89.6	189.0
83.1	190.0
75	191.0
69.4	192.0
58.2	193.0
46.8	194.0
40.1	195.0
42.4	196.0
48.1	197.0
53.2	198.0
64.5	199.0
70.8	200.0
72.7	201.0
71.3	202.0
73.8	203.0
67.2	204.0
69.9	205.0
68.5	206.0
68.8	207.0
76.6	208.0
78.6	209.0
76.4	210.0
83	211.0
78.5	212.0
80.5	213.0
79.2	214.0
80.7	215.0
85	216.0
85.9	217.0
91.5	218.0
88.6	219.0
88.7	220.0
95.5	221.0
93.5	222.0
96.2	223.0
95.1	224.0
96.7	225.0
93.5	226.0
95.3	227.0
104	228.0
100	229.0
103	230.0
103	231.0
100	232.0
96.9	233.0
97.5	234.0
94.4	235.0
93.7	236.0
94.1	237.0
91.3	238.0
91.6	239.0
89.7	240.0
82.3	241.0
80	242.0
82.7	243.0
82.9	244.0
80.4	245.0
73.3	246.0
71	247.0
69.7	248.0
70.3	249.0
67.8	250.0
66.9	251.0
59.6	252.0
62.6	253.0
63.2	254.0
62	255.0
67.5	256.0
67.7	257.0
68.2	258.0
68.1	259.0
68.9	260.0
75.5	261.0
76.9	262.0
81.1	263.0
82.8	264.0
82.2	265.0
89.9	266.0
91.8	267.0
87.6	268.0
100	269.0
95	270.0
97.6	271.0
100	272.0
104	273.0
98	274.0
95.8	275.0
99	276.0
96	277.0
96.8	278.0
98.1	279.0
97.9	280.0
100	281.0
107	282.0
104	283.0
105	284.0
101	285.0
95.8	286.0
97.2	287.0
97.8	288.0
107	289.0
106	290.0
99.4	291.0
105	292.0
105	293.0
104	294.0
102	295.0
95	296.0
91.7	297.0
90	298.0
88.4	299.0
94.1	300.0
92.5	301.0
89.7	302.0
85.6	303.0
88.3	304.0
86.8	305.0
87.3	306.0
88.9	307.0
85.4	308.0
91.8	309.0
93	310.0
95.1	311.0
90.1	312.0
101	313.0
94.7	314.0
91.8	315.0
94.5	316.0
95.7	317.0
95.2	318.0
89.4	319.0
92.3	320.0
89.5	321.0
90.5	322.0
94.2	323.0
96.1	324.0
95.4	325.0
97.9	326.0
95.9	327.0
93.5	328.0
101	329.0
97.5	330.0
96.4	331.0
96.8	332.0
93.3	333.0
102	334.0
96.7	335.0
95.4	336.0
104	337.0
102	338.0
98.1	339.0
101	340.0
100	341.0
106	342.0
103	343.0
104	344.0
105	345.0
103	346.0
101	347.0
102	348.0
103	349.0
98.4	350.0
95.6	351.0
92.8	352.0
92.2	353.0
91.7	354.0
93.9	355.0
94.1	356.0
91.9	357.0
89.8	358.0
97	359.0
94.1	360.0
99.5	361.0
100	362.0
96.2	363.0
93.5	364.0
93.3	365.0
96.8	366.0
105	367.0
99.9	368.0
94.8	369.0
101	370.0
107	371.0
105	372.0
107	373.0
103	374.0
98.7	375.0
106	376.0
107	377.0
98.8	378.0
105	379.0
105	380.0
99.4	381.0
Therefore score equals 3.2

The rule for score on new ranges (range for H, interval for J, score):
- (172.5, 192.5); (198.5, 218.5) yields 3.2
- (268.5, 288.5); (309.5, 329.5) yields 2.3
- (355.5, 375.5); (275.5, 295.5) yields 0.8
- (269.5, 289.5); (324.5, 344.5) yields 1.8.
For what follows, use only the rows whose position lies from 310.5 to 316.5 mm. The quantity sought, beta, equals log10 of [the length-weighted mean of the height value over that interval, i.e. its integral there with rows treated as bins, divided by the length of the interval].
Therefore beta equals 1.98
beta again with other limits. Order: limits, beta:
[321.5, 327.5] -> 1.98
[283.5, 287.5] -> 2.00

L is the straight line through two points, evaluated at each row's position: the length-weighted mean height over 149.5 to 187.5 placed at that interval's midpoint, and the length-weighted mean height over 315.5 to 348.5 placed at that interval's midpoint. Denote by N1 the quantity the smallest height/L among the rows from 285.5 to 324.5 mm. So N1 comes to 0.87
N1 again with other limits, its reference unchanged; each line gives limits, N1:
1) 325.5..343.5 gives 0.95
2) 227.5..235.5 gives 0.95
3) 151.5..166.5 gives 0.94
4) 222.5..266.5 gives 0.60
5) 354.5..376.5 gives 0.92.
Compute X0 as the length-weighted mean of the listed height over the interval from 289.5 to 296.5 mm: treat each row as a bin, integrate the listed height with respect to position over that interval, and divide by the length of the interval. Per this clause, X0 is 102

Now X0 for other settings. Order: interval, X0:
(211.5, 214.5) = 79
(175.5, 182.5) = 96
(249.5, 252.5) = 65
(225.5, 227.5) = 94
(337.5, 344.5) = 102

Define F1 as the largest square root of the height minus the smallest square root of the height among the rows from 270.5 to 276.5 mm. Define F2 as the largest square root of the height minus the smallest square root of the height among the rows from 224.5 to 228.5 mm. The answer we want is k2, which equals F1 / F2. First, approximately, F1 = 0.410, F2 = 0.53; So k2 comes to 0.8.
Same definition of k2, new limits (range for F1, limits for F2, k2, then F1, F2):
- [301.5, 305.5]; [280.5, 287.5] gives 0.4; 0.219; 0.56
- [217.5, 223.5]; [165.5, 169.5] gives 1.2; 0.395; 0.34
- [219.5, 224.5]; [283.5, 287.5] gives 0.8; 0.390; 0.46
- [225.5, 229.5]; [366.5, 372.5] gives 0.9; 0.528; 0.61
